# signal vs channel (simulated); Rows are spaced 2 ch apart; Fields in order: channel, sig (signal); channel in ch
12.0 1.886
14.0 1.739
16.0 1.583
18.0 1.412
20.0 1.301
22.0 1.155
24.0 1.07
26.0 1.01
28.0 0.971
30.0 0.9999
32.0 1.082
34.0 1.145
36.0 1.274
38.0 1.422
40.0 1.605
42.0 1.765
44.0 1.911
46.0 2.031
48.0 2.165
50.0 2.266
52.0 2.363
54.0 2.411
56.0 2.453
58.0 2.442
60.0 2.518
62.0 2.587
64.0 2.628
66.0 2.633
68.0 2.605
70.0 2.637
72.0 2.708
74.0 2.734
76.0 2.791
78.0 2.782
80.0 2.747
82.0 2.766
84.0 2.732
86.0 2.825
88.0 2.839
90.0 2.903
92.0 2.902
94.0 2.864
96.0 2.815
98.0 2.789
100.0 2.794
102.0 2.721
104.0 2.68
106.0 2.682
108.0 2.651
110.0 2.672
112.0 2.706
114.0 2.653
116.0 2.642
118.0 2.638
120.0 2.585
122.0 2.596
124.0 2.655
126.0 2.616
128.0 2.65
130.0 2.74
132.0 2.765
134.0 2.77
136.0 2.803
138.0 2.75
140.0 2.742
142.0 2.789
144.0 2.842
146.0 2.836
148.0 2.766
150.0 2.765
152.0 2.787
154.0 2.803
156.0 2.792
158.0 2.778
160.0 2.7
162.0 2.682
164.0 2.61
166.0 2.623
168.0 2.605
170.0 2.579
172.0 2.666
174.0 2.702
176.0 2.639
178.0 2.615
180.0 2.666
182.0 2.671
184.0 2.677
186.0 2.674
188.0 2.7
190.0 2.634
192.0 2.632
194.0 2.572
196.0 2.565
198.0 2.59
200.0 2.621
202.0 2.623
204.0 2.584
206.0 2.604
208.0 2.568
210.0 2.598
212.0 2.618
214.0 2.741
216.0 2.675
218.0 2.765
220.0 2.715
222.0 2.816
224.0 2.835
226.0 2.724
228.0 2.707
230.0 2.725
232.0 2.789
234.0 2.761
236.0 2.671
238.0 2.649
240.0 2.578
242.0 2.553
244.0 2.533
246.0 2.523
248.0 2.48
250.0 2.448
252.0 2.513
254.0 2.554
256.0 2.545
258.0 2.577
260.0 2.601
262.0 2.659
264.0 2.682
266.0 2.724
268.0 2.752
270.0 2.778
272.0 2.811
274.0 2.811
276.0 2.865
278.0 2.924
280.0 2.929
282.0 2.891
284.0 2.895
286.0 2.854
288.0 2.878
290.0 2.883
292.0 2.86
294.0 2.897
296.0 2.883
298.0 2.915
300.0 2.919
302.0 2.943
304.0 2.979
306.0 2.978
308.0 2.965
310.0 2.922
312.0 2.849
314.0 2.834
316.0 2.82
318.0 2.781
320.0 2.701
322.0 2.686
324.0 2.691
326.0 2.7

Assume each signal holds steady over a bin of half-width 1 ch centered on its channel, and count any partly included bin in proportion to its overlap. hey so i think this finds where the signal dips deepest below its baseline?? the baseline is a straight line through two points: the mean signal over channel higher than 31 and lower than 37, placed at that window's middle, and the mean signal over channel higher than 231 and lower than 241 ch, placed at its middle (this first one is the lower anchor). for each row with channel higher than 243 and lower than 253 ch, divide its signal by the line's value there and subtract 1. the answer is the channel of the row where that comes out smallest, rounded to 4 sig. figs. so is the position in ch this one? 250.0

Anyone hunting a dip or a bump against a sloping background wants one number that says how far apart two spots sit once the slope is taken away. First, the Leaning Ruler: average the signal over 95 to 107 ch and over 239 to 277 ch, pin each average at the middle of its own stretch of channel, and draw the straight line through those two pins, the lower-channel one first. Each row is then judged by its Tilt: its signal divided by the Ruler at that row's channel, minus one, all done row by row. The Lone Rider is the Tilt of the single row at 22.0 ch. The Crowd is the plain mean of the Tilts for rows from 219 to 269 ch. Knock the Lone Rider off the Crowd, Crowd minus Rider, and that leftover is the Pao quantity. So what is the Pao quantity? 0.59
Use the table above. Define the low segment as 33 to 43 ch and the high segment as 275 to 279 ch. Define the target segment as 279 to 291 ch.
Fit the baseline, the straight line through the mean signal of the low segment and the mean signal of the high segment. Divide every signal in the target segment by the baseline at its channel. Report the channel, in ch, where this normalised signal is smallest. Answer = 286.0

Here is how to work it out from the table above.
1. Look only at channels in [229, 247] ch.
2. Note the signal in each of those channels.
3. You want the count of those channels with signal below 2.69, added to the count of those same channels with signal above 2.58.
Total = 11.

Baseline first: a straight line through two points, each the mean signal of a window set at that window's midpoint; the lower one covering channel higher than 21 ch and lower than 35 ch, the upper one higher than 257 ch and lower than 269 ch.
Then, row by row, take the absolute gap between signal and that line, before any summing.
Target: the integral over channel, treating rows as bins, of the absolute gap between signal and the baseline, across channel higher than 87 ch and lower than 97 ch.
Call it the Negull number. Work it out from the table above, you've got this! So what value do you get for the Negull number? 14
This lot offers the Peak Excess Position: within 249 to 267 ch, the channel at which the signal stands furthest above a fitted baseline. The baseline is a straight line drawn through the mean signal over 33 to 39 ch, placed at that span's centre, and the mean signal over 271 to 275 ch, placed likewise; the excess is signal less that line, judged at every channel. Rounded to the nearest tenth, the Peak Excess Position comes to 266.0 ch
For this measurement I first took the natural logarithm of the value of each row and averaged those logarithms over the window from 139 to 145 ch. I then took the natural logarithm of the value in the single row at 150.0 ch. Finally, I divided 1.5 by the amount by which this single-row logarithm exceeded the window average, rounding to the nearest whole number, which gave -162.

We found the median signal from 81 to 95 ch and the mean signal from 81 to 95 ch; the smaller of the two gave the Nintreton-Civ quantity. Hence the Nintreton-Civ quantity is 2.83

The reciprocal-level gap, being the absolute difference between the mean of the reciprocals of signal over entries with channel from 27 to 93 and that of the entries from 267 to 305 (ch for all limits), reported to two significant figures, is 0.15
